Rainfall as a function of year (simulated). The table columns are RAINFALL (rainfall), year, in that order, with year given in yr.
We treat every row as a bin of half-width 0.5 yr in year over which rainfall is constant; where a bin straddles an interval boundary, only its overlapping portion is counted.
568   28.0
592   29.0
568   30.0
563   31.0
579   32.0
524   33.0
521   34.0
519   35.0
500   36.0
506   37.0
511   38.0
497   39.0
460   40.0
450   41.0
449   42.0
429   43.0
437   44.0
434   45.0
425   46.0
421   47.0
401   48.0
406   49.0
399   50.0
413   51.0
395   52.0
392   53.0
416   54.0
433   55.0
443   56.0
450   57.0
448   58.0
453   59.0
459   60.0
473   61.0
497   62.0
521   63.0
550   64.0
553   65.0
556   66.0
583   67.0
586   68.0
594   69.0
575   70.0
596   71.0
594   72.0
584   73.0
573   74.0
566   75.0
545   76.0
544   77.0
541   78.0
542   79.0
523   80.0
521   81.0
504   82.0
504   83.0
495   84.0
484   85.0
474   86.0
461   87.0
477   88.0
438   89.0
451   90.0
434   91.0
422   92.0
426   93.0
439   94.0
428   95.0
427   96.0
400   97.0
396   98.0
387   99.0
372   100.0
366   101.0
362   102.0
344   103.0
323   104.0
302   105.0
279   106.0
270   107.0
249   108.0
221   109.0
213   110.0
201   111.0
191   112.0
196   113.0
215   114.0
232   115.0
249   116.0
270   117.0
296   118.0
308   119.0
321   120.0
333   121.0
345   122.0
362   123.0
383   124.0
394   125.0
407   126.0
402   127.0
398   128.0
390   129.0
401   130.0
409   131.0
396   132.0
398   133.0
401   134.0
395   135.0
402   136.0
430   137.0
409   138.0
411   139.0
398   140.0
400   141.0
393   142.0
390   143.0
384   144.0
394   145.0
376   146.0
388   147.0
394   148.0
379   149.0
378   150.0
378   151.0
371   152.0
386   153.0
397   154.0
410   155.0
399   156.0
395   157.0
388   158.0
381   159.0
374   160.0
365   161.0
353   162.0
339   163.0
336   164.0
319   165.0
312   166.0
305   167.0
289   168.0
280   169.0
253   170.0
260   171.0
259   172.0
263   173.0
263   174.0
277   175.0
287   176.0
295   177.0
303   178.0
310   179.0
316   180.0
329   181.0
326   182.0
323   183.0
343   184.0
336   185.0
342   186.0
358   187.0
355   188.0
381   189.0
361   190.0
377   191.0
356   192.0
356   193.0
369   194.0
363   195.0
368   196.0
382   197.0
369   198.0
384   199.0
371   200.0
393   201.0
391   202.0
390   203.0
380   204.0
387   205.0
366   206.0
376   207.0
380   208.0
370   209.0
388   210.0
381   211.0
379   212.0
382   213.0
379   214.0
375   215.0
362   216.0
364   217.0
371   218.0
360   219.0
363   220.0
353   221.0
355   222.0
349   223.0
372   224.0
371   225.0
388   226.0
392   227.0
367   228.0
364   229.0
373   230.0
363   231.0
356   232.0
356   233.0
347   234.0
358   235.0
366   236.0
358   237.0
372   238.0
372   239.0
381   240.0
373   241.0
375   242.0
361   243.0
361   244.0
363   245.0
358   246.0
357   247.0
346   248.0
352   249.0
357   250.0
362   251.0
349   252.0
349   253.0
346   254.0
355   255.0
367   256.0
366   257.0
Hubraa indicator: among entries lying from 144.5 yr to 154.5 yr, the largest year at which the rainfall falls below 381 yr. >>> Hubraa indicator 152.0 yr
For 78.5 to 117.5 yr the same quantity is 117.0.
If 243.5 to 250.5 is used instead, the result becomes 250.0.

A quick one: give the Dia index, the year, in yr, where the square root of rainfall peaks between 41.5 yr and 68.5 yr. 68.0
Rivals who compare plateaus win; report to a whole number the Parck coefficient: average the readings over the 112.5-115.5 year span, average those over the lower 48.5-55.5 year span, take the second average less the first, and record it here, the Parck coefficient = 193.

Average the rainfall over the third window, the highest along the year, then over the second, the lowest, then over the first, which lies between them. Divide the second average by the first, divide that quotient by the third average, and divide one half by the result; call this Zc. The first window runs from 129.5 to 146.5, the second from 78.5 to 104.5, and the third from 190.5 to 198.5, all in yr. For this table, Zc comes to 167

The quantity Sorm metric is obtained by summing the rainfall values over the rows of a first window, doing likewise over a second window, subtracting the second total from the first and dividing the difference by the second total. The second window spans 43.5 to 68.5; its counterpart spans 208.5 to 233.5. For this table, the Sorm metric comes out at -0.20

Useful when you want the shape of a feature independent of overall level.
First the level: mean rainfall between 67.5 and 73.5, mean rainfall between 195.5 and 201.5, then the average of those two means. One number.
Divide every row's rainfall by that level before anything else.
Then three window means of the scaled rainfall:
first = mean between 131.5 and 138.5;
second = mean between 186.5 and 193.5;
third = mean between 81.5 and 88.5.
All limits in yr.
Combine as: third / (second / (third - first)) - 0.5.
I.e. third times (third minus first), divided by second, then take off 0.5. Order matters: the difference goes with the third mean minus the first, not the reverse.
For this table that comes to -0.28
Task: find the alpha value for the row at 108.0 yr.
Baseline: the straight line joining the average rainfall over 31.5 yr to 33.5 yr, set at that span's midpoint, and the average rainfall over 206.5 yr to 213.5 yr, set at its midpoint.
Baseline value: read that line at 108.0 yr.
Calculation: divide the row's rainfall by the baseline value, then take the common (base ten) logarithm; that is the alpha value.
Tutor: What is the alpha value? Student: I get -0.28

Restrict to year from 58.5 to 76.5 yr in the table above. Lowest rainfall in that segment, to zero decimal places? 453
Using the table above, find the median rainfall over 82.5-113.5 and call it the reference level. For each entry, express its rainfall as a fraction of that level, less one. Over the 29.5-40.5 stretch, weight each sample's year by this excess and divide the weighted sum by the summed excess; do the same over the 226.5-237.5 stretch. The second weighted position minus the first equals 198.5 yr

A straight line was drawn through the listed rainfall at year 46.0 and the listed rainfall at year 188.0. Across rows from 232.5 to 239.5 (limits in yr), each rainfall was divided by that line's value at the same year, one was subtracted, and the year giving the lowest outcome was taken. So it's 234.0 yr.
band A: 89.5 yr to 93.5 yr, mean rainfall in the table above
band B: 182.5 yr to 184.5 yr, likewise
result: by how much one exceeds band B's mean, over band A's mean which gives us -0.77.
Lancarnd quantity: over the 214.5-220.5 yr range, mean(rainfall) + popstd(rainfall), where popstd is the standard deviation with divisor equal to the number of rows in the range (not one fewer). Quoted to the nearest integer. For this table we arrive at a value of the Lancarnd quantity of 371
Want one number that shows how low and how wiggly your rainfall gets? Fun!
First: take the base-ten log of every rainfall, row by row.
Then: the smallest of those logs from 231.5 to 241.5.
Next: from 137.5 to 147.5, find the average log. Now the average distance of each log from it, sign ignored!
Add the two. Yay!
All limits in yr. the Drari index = 2.55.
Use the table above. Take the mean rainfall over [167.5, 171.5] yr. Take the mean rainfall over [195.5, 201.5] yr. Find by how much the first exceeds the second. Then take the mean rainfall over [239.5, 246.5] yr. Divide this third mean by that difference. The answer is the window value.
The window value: -3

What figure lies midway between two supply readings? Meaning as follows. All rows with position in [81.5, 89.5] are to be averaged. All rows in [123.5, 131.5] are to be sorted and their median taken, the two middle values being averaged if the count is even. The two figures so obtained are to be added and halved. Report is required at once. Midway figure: 440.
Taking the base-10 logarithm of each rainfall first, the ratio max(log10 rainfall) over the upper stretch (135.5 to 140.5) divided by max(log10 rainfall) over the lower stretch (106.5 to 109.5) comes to 1.08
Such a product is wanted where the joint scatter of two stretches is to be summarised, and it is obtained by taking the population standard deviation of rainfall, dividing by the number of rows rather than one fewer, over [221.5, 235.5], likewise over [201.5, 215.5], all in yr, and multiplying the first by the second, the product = 89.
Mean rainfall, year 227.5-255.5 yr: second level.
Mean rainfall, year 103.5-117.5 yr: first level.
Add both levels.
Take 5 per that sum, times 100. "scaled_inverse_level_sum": 0.83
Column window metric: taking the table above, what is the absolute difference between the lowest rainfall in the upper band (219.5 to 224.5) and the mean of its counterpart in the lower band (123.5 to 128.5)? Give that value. 48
